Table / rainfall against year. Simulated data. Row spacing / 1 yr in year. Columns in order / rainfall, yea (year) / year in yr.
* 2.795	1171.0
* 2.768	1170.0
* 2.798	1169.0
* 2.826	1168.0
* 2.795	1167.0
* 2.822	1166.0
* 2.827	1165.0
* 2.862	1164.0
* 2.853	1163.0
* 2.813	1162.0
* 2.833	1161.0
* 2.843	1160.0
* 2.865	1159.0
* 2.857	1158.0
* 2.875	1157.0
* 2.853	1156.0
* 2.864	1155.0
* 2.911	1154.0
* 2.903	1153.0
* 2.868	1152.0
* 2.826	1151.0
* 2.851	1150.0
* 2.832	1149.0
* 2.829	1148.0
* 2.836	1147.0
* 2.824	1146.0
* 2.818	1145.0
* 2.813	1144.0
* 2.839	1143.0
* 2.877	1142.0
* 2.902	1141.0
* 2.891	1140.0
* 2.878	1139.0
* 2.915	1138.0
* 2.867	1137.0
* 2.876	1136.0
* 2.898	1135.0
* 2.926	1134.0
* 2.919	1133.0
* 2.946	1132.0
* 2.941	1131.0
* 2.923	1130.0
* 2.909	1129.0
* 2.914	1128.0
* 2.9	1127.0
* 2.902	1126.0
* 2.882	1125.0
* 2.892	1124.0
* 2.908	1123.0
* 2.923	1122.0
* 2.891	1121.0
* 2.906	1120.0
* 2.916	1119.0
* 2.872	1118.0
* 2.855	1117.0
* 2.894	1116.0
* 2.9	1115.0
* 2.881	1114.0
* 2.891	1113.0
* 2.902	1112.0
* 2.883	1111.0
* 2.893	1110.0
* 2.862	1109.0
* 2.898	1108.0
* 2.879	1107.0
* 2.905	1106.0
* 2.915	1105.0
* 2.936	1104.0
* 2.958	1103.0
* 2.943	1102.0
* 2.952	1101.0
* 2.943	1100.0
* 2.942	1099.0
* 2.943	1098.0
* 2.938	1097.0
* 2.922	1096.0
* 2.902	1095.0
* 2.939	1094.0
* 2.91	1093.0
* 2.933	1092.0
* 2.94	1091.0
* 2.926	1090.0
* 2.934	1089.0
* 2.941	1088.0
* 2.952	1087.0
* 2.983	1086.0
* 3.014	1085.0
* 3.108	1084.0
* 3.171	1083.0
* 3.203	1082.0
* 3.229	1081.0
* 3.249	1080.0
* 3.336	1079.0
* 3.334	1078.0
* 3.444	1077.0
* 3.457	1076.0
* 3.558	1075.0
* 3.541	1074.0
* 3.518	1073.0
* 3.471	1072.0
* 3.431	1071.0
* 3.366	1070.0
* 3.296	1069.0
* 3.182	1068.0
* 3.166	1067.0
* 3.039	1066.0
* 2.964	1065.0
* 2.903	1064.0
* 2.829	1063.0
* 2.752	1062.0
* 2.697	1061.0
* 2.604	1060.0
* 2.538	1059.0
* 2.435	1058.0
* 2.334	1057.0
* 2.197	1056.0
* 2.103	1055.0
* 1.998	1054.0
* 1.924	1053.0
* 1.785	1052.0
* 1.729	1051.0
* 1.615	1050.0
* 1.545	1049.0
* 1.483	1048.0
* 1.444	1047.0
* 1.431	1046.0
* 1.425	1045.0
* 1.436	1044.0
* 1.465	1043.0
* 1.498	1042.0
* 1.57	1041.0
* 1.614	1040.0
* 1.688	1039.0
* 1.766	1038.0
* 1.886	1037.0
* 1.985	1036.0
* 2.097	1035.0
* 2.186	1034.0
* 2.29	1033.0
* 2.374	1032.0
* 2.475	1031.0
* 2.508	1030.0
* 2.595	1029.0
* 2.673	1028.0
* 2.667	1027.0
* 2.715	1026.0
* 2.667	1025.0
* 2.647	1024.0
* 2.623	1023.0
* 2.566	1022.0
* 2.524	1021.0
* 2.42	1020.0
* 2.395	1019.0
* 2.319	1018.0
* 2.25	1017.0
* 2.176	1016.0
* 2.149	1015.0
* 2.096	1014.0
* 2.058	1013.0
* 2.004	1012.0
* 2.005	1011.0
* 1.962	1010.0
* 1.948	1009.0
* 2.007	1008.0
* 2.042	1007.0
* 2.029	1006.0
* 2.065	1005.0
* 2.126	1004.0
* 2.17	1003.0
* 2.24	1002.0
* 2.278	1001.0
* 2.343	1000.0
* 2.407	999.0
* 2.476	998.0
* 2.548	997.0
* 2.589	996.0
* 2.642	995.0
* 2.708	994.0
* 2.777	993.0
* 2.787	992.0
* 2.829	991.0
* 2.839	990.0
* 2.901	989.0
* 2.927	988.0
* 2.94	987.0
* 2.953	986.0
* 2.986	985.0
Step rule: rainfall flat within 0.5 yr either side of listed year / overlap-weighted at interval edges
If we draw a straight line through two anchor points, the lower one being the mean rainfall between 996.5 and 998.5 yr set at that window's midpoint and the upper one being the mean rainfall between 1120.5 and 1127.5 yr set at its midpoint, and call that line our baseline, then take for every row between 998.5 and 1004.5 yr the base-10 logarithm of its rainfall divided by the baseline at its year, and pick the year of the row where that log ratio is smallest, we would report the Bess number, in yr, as 1004.0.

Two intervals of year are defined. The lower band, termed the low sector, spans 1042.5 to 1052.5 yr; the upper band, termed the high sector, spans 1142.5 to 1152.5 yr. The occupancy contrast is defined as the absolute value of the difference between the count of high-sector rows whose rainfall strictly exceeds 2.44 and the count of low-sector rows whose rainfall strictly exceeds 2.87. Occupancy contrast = 10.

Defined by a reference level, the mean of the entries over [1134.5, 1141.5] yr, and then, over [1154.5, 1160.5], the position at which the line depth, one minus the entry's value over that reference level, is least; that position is 1157.0 yr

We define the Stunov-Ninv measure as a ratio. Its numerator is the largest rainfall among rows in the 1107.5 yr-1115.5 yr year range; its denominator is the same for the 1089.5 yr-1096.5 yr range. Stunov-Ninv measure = 0.99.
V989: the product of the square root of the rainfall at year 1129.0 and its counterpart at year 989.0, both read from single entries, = 2.90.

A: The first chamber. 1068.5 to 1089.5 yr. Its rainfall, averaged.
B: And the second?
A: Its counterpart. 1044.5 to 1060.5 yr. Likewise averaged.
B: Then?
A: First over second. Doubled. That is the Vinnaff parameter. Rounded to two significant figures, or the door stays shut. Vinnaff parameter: 3.4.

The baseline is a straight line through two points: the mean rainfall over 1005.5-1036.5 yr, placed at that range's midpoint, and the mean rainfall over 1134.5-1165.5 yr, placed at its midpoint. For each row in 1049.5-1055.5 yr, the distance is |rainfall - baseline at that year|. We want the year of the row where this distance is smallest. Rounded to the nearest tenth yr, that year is 1055.0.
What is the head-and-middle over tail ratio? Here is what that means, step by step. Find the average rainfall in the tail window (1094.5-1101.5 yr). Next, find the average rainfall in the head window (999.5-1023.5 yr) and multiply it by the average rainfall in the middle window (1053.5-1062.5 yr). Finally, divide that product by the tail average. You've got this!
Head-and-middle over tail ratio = 1.8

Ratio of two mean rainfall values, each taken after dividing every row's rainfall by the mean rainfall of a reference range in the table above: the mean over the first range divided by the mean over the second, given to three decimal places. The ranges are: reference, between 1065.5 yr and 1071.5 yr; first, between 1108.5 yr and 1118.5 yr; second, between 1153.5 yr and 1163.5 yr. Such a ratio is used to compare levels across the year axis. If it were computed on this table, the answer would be 1.009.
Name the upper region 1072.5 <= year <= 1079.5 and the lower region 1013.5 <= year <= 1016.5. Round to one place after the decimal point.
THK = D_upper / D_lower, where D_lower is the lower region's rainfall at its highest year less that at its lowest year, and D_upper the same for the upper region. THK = -2.3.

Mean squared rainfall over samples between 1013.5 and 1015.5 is 4.5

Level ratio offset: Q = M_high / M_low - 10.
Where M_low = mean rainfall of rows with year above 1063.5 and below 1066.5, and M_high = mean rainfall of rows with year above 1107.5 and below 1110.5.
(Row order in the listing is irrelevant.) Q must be -9.03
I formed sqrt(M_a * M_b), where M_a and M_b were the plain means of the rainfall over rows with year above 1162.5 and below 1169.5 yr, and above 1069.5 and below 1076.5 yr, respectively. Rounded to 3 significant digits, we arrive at 3.13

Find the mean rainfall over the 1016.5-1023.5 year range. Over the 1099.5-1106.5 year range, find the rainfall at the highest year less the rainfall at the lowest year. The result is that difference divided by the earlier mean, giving -0.016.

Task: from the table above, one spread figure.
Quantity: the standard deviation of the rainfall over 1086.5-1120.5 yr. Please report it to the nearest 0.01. 0.03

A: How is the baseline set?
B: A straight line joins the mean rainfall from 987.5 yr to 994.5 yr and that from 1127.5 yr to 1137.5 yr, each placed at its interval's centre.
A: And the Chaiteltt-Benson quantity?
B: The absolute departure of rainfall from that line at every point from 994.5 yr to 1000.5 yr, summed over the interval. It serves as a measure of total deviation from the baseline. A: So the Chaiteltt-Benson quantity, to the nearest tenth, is 2.0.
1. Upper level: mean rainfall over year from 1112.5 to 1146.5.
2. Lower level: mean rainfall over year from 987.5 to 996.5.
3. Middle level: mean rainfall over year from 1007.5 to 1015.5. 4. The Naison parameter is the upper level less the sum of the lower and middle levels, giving -1.92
